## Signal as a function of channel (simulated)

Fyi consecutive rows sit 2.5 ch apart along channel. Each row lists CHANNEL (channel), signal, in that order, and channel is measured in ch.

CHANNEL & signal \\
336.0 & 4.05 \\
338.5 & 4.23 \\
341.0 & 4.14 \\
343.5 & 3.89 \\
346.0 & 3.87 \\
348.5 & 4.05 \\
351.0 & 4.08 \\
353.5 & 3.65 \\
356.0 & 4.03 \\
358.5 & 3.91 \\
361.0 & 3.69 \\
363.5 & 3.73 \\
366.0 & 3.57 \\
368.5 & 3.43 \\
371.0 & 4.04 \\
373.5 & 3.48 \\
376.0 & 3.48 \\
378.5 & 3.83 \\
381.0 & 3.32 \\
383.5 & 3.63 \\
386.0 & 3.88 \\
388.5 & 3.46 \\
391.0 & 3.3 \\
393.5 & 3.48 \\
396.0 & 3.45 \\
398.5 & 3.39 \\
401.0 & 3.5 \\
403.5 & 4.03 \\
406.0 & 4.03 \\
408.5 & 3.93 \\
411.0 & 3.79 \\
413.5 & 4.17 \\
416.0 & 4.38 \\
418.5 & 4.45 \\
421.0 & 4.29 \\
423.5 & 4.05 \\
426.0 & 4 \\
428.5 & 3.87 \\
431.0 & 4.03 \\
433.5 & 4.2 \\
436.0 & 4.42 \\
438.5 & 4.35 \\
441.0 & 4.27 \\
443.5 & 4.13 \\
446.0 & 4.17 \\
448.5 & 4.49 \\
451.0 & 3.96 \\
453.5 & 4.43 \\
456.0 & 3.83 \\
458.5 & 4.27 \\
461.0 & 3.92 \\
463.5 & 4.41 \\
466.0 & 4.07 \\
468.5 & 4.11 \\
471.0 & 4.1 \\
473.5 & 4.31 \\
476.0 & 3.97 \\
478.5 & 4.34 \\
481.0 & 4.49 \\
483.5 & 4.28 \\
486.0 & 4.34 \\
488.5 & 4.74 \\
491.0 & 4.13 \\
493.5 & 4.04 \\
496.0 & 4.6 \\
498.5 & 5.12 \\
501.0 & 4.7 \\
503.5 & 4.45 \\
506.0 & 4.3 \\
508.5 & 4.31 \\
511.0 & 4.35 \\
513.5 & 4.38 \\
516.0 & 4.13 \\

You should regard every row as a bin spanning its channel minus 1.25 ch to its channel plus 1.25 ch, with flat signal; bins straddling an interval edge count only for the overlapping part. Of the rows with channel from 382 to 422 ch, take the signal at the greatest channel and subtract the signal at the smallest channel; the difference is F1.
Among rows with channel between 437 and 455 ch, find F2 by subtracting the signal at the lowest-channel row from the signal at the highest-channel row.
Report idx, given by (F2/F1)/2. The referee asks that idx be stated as 0.1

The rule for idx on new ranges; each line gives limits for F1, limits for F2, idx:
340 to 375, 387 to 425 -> -0.4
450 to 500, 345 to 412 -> 0.0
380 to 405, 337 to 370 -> -0.6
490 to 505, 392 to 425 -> 0.9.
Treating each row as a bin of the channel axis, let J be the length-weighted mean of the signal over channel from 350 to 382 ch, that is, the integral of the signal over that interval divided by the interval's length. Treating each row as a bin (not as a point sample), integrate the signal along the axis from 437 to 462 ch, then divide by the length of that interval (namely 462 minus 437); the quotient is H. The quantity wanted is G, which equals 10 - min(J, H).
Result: 6.29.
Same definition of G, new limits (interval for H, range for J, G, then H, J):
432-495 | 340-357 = 6.05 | 4.23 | 4.0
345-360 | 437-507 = 6.07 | 3.93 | 4.3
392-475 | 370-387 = 6.34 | 4.07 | 3.7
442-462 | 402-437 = 5.89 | 4.15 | 4.1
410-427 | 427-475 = 5.83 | 4.17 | 4.2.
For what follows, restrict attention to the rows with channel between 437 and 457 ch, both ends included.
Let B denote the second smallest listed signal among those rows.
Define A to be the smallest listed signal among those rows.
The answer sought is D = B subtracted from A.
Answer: -0.13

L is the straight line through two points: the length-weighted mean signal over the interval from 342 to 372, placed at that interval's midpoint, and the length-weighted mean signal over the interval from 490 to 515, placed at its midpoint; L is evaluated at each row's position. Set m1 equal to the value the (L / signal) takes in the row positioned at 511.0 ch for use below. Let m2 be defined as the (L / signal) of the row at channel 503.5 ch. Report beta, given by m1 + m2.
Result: 2.03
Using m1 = 1.03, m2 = 1.00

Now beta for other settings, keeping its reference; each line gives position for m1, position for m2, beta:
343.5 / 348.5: 1.91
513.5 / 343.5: 1.99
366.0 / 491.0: 2.15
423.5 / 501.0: 1.96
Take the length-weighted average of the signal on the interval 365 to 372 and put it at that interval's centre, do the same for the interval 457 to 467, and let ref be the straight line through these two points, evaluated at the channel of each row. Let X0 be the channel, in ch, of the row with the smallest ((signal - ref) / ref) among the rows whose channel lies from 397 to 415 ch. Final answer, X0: 398.5 ch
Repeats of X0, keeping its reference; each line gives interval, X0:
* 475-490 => 476.0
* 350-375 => 368.5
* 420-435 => 428.5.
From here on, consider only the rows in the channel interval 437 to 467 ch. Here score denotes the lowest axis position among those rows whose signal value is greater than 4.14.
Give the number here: 438.5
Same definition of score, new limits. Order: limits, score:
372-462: 413.5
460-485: 463.5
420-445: 421.0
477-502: 478.5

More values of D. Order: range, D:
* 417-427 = -0.05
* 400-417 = -0.29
